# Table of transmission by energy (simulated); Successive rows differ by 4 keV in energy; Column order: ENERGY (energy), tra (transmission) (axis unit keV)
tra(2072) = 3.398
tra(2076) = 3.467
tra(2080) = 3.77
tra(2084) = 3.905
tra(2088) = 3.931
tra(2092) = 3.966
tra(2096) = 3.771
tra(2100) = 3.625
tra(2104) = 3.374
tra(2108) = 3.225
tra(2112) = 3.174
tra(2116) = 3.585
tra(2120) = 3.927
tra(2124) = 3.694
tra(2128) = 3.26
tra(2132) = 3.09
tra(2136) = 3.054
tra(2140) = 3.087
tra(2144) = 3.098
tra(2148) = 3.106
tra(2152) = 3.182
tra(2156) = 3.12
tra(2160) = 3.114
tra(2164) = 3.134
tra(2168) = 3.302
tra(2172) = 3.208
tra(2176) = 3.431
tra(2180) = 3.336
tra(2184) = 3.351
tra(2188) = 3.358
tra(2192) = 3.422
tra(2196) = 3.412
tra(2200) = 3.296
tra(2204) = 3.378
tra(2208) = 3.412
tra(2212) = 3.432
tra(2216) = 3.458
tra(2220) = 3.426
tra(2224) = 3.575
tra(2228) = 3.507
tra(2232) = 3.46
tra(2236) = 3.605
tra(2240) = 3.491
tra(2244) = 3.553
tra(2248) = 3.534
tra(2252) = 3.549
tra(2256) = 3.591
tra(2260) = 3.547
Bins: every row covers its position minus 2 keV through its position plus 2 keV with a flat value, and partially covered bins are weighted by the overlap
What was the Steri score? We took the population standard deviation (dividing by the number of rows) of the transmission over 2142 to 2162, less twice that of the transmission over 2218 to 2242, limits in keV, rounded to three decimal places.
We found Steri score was -0.094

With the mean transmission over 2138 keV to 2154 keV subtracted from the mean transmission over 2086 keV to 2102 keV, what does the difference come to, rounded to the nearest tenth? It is 0.7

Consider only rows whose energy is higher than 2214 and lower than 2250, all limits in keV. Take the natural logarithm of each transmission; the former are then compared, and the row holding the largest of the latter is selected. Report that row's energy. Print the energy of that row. 2236 keV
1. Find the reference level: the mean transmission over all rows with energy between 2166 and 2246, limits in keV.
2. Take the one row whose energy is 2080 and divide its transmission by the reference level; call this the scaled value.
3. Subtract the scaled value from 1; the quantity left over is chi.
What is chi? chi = -0.102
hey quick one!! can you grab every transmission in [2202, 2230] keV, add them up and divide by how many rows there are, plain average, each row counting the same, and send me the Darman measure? 3.46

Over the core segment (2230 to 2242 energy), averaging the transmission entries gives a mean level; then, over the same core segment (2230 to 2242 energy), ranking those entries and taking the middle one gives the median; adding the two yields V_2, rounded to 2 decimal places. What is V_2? 7.01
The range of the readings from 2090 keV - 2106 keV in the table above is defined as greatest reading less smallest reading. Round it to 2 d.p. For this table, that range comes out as 0.59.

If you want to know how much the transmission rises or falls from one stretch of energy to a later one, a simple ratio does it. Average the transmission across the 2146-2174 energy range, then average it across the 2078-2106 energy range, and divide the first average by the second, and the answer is 0.84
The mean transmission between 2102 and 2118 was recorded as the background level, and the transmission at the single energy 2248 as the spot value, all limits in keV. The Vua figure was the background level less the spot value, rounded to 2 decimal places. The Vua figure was -0.19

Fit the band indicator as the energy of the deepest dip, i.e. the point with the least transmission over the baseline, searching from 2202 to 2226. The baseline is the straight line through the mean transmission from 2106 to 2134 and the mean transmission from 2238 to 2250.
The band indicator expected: 2204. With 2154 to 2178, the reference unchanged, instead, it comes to 2160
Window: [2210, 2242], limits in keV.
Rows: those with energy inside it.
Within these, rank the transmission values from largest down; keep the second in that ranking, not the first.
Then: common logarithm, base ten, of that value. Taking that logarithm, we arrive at 0.553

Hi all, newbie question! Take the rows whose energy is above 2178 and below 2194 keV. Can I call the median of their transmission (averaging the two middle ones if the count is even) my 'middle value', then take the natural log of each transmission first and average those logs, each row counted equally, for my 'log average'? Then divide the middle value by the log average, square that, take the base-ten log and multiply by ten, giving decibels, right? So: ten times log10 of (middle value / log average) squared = 8.83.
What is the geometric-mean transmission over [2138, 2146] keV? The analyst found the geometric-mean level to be 3.09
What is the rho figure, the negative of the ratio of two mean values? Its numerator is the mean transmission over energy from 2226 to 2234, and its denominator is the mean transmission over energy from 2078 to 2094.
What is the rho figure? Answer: -0.895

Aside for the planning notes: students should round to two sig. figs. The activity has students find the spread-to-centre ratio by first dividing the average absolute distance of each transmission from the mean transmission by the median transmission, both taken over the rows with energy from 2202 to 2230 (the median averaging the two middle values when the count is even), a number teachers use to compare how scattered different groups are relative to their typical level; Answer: 0.014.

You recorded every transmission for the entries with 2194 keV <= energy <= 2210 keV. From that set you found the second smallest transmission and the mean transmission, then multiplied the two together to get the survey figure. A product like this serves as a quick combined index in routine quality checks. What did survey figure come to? 11.4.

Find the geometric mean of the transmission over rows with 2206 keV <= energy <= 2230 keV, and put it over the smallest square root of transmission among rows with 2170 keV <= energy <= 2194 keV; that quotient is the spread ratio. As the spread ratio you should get 1.94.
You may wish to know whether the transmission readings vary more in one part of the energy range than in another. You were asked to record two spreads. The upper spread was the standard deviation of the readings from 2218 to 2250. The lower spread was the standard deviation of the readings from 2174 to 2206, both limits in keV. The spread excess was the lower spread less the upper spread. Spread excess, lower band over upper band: -0.01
